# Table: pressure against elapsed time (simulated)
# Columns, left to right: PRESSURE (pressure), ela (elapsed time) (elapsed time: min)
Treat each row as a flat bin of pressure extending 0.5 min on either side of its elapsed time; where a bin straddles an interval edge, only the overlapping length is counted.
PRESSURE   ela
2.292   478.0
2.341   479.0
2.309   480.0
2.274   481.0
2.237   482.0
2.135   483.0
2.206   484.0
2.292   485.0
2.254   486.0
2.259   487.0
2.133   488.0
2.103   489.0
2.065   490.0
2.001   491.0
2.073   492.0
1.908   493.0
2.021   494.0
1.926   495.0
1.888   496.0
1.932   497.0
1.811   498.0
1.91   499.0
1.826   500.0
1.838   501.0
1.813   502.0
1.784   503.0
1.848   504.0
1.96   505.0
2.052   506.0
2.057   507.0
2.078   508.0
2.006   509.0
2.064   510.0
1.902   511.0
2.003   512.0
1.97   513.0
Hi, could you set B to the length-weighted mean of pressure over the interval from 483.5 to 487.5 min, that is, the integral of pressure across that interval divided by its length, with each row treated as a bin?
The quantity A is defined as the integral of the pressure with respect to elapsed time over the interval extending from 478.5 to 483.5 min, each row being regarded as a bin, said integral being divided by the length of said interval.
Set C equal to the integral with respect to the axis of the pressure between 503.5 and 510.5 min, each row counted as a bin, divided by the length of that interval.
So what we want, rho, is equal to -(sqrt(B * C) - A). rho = 0.13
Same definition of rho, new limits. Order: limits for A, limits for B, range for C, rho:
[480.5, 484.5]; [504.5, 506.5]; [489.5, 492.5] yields 0.19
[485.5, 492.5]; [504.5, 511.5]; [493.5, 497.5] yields 0.15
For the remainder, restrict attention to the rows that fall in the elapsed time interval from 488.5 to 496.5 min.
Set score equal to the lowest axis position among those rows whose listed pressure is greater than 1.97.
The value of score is 489.0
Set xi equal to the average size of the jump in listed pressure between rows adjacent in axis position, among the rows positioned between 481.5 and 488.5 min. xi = 0.071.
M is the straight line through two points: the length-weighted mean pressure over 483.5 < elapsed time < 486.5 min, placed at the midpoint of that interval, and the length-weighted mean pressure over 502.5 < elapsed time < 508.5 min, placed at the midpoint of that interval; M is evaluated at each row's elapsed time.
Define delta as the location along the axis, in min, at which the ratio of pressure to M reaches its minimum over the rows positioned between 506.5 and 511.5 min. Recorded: 511.0 min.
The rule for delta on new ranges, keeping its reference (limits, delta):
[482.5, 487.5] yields 483.0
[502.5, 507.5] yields 503.0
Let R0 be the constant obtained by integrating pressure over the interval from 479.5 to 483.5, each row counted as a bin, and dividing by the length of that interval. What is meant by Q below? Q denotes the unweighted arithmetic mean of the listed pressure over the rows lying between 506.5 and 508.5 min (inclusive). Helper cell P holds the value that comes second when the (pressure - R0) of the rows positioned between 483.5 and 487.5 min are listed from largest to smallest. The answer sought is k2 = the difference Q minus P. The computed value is 2.05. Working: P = 0.02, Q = 2.07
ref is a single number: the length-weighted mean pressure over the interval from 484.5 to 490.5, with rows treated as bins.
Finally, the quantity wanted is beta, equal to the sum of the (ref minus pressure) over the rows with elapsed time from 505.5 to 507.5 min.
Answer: 0.26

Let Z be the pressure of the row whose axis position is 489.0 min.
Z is 2.103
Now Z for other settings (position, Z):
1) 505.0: 1.96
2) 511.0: 1.902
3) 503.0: 1.784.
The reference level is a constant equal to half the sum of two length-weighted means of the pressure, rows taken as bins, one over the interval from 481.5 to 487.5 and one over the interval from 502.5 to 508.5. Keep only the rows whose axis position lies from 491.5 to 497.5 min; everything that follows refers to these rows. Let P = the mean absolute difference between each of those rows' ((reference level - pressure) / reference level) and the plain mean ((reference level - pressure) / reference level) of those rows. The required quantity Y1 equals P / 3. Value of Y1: 0.0094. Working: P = 0.028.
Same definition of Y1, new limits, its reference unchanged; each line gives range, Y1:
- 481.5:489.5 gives 0.0094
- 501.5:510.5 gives 0.0157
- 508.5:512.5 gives 0.0073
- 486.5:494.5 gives 0.0114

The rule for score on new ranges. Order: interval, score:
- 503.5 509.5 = 506.0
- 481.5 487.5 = 482.0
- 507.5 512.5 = 508.0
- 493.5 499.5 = 494.0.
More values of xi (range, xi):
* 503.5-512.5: 0.078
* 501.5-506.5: 0.074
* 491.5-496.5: 0.103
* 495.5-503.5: 0.059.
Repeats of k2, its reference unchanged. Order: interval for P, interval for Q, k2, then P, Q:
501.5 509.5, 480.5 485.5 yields 2.41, -0.18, 2.23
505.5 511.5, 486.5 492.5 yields 2.28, -0.17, 2.11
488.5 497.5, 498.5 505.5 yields 2.02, -0.17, 1.85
